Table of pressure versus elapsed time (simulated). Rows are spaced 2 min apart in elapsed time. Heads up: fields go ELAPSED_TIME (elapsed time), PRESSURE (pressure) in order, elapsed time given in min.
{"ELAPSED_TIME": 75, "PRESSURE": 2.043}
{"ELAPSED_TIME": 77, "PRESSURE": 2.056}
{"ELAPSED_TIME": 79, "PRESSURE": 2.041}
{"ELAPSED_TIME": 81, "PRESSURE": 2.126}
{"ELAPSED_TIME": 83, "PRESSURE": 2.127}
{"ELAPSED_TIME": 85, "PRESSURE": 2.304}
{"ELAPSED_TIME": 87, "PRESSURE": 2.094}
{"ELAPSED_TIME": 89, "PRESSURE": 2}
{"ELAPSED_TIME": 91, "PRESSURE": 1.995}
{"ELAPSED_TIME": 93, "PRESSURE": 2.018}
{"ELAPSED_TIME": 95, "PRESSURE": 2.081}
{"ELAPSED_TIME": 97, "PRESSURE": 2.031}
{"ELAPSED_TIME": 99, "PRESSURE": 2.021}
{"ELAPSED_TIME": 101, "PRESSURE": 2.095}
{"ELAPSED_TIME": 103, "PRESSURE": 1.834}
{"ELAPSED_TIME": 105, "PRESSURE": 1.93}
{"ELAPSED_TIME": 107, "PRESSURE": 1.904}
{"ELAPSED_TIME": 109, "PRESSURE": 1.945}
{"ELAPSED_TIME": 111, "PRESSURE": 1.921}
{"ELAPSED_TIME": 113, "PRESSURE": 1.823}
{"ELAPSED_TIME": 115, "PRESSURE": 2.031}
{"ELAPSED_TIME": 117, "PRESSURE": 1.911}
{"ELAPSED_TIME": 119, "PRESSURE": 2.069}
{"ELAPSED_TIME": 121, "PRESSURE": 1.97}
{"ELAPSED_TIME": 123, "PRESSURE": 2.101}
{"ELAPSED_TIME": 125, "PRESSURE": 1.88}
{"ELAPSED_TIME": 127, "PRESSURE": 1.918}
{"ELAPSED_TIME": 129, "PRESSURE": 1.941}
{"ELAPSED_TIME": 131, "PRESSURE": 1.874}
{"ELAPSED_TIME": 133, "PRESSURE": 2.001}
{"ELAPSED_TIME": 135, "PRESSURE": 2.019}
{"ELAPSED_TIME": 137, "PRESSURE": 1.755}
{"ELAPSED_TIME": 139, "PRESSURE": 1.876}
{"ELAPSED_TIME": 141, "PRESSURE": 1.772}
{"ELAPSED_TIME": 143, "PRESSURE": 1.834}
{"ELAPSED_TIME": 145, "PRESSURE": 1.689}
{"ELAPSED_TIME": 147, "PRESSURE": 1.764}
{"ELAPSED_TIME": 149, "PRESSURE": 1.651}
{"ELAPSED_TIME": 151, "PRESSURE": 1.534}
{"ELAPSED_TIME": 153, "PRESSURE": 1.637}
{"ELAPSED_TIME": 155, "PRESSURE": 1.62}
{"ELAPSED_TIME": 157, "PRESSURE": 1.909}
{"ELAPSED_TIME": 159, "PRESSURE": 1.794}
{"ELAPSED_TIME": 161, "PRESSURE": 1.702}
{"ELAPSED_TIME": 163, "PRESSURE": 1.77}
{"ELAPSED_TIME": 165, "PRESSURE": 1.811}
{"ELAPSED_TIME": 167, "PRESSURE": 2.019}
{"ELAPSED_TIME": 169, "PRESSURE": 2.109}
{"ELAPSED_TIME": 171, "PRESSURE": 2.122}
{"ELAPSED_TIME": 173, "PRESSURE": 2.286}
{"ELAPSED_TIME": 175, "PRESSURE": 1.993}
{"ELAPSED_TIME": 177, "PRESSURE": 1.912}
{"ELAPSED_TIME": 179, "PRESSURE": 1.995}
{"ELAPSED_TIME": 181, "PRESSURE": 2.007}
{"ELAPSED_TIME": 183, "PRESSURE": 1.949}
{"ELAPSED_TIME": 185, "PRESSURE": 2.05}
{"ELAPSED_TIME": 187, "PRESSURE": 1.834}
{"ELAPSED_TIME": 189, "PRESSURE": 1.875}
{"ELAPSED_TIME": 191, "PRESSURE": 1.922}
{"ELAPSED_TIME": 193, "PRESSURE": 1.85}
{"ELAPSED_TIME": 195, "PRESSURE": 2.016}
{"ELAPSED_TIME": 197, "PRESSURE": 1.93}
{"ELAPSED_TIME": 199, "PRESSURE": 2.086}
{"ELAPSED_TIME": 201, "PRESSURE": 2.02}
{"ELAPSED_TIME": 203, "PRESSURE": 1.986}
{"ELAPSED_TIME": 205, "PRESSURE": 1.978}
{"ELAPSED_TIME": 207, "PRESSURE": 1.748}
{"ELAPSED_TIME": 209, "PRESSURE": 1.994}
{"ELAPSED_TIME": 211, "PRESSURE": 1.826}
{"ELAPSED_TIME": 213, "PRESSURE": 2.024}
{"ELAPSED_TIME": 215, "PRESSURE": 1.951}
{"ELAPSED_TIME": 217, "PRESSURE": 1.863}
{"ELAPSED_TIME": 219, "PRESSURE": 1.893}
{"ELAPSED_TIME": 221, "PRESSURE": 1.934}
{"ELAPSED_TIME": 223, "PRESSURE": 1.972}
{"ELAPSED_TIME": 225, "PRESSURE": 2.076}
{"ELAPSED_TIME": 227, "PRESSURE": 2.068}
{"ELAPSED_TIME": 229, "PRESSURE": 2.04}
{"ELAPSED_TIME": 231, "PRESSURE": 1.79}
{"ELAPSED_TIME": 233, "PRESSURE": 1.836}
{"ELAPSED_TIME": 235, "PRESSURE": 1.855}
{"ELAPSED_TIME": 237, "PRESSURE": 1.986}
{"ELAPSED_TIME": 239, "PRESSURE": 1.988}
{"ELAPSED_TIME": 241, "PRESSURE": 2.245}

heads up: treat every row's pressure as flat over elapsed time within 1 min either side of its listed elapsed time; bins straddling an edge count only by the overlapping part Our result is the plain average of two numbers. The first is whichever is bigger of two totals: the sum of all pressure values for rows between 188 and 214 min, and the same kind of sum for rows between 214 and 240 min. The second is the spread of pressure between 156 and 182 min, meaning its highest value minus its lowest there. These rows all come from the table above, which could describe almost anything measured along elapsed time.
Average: 12.9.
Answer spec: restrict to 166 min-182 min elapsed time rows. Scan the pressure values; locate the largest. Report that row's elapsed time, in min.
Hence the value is 173 min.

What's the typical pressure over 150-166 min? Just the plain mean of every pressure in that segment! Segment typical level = 1.72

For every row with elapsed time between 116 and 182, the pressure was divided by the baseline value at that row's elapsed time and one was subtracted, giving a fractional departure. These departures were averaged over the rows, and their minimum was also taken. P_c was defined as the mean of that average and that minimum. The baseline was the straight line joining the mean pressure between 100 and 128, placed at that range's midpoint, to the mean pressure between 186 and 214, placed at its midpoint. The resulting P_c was -0.12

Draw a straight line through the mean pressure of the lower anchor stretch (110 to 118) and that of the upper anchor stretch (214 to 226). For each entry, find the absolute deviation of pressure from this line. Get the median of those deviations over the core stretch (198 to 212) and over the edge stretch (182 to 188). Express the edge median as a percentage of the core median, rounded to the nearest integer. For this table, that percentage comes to 138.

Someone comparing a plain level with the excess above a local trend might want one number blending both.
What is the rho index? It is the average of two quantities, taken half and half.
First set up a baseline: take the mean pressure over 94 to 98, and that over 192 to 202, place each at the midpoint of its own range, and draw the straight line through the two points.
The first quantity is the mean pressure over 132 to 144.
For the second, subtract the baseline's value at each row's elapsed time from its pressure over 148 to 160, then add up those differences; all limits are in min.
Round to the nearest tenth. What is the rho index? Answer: 0.0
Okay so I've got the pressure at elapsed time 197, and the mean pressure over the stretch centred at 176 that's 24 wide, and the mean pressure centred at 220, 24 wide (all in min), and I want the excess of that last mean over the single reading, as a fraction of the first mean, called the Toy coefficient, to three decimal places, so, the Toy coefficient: 0.011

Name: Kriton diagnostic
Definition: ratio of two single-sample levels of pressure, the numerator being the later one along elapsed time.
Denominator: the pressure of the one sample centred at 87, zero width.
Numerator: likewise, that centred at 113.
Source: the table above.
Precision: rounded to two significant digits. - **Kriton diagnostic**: 0.87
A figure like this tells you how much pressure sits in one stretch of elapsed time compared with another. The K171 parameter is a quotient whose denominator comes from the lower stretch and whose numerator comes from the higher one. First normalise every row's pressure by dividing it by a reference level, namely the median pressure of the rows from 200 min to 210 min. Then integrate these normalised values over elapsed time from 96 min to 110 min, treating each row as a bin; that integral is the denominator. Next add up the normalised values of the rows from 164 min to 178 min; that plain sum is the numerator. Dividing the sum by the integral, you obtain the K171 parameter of 0.518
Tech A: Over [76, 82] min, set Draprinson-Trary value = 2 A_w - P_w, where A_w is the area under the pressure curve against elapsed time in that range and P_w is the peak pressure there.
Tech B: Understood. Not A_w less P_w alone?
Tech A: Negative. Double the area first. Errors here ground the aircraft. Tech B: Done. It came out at 22.8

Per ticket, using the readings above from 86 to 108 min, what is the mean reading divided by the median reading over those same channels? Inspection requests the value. 0.99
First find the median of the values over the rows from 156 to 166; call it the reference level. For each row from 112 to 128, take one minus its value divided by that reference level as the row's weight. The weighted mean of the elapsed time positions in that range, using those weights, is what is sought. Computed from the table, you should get 120.3 min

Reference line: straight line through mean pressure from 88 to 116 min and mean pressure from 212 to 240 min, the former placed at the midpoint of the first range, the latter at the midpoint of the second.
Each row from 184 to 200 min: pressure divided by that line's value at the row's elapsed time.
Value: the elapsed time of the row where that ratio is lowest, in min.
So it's 187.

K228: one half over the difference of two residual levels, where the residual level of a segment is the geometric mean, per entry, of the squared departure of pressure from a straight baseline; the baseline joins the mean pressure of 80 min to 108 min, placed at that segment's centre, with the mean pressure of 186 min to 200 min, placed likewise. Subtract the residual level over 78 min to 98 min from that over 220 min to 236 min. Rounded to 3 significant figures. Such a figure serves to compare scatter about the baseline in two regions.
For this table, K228 104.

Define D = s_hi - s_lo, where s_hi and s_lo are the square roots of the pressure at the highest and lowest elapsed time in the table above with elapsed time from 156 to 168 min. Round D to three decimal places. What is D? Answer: 0.039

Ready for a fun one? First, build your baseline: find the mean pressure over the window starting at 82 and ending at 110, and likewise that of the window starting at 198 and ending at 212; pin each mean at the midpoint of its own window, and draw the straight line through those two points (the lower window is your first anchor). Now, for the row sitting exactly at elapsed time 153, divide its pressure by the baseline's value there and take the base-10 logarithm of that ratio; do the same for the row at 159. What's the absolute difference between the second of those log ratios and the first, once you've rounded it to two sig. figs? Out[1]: 0.041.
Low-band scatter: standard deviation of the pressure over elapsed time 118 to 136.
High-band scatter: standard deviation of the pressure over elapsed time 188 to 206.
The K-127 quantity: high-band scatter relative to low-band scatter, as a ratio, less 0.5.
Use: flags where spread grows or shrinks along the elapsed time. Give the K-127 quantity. 0.44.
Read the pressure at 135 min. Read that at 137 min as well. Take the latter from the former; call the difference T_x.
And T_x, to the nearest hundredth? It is 0.26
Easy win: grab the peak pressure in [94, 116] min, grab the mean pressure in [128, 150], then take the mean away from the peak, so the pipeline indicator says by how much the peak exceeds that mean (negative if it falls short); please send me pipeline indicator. 0.26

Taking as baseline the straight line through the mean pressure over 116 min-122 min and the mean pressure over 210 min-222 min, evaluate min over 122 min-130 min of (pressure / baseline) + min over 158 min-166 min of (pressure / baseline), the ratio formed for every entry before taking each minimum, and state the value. 1.82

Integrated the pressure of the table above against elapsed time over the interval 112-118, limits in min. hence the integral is 11.5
